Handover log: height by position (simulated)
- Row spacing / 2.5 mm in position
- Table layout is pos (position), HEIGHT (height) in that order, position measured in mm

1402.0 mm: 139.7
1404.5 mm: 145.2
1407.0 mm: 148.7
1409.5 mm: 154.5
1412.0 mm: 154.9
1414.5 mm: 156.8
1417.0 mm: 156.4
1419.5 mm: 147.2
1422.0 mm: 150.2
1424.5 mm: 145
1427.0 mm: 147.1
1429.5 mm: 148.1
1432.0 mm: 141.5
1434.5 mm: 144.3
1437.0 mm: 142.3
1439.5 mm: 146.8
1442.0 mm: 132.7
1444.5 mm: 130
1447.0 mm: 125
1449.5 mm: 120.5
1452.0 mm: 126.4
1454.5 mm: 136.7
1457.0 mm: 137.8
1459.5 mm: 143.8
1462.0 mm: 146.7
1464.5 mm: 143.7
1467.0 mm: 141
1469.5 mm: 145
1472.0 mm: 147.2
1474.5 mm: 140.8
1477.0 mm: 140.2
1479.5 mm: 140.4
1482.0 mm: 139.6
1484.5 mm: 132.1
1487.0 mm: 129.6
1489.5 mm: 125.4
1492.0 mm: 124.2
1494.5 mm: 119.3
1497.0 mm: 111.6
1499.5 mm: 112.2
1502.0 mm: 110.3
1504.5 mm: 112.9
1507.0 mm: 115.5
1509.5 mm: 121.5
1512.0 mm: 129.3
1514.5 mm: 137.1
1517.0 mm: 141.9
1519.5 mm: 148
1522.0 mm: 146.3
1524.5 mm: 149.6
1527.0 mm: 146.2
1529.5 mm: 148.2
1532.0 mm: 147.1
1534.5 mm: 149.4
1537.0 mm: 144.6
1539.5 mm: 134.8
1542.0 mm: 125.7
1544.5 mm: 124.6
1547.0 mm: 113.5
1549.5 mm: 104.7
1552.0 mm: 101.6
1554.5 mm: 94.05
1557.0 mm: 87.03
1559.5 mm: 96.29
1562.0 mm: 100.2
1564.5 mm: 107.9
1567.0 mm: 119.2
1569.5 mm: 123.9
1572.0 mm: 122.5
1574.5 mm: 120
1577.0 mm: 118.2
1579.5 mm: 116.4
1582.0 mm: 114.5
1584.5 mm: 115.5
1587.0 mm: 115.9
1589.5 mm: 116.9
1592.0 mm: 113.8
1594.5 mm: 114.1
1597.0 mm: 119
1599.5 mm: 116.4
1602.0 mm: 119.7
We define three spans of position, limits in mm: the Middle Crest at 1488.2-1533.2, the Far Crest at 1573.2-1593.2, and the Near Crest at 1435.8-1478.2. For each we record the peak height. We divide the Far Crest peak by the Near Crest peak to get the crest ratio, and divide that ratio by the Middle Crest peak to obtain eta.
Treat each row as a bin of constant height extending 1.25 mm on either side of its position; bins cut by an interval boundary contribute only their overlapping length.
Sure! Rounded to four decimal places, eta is 0.0054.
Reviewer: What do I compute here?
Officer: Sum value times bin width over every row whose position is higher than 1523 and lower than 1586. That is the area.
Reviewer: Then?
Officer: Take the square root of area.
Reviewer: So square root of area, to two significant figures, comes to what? 87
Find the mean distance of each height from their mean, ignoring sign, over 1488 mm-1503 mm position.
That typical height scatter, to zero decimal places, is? 6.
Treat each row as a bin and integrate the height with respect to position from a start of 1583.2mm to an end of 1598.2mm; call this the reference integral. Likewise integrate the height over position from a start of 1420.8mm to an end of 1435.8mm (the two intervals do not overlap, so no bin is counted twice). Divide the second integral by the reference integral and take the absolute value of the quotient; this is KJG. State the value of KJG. 1.26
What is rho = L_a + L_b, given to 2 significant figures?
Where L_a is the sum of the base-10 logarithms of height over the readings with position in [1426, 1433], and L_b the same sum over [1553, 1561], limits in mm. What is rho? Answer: 12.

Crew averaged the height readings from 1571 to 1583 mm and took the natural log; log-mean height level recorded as 4.77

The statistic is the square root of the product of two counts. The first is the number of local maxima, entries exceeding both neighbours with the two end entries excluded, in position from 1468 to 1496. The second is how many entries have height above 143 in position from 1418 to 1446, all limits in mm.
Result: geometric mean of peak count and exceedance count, 3.7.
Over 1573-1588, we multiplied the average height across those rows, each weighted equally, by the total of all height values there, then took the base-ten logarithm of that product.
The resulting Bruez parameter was 4.91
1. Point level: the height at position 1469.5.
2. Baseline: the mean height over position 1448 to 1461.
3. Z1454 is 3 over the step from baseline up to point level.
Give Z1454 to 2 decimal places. 0.25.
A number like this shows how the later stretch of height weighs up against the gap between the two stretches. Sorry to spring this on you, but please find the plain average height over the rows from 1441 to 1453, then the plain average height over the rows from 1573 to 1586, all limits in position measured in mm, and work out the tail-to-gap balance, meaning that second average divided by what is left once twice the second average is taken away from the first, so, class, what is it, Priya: -1.09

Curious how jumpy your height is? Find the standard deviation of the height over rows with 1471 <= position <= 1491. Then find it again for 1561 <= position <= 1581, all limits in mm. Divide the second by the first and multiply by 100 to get 112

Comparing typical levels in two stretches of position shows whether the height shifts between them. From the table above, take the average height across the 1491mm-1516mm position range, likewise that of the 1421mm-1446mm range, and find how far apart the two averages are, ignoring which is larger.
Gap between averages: 23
